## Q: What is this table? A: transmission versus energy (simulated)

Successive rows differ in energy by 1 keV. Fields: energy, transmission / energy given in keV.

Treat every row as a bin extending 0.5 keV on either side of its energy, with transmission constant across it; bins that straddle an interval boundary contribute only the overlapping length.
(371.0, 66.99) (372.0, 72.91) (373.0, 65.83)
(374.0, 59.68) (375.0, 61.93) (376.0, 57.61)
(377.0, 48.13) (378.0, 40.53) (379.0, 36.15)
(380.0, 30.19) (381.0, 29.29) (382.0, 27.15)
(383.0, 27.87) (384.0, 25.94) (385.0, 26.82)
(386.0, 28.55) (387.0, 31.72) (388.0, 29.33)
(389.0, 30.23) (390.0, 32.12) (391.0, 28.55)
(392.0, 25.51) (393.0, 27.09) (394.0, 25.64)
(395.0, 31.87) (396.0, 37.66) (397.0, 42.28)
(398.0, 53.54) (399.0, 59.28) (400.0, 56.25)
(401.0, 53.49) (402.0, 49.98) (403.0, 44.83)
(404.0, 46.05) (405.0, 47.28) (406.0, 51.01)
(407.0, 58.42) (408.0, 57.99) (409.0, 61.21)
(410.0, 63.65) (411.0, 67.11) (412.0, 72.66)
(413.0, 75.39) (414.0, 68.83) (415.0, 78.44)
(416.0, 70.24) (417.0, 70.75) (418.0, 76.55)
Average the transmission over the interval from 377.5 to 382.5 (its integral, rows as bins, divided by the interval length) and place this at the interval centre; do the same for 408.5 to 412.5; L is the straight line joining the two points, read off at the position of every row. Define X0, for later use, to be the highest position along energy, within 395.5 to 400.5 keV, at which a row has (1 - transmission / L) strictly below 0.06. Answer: 400.0 keV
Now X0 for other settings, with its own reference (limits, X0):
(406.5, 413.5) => 413.0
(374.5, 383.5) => 379.0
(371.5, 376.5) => 376.0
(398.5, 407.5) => 401.0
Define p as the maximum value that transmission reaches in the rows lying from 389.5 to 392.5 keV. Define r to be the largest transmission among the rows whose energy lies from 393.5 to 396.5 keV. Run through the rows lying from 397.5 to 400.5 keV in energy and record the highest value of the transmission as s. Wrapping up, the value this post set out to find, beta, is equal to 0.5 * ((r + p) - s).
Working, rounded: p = 32.12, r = 37.66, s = 59.28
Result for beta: 5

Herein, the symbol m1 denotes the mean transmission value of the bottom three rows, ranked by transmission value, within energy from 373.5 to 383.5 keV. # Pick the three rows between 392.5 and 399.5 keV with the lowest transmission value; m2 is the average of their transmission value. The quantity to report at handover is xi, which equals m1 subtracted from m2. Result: 0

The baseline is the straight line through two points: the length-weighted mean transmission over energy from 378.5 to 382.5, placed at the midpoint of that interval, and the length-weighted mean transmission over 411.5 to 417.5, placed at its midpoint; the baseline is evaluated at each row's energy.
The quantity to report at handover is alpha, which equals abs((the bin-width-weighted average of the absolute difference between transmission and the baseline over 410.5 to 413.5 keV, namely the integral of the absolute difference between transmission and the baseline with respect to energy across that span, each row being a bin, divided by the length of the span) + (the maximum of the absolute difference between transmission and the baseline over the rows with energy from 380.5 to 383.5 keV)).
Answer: 9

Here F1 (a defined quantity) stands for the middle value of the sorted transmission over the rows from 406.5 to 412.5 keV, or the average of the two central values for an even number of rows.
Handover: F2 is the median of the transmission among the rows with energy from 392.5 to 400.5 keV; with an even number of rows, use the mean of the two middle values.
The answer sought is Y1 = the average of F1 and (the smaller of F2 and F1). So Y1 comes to 51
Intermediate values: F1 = 62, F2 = 40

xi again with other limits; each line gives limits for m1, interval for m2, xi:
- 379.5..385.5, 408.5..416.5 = 37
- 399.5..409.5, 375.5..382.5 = -17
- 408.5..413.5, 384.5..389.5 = -36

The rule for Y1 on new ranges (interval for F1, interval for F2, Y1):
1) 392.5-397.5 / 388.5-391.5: 31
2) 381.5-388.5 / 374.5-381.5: 28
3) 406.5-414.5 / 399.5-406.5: 58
